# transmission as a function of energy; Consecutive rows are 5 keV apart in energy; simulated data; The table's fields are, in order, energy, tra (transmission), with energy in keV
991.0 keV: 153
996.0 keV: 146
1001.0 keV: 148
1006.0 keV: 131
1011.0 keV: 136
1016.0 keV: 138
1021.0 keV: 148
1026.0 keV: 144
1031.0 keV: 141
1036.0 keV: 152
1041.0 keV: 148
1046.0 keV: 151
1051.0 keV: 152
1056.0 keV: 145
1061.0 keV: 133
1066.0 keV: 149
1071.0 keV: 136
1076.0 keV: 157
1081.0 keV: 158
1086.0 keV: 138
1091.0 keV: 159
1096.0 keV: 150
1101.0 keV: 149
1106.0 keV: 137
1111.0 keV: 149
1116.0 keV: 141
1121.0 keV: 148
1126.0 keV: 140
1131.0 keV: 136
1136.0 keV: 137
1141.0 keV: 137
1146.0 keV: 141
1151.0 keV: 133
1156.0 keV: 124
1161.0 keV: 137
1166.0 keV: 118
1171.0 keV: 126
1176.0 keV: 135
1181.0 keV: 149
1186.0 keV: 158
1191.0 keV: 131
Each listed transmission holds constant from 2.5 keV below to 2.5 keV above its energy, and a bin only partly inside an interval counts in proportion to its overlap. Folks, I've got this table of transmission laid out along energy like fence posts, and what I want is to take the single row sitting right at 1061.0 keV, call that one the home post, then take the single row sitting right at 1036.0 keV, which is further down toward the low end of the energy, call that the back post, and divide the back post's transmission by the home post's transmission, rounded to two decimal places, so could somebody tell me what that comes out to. 1.14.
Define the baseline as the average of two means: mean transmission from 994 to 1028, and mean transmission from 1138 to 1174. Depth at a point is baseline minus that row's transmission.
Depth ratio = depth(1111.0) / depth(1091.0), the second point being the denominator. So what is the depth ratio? 0.6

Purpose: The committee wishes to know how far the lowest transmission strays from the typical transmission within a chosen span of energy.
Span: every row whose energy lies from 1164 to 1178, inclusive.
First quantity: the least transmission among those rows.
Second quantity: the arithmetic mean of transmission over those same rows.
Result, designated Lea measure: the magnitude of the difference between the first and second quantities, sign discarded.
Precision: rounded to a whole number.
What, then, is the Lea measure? 8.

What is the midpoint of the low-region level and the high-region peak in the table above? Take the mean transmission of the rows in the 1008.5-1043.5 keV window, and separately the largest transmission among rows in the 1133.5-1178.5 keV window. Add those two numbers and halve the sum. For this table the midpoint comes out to 142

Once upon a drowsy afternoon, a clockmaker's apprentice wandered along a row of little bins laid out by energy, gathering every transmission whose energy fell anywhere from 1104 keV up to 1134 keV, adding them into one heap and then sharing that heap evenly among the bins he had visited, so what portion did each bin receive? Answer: 142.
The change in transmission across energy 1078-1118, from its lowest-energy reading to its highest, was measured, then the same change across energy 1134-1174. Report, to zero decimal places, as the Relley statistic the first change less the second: -6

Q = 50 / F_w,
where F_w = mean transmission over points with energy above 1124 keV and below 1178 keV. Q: 0.376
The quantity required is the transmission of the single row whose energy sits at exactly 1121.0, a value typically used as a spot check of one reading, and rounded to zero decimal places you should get 148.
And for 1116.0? 141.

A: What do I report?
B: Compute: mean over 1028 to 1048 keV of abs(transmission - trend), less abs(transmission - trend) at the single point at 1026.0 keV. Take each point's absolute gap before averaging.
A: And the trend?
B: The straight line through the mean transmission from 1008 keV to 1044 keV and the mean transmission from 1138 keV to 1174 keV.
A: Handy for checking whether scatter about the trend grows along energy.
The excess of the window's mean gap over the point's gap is 6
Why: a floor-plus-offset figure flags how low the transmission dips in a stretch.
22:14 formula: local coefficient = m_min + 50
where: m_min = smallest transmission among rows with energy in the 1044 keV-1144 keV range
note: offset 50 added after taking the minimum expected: 183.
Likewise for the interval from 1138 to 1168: 168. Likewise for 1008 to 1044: 186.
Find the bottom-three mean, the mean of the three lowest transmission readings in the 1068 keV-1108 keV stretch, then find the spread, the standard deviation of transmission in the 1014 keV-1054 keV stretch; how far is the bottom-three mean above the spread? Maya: 132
